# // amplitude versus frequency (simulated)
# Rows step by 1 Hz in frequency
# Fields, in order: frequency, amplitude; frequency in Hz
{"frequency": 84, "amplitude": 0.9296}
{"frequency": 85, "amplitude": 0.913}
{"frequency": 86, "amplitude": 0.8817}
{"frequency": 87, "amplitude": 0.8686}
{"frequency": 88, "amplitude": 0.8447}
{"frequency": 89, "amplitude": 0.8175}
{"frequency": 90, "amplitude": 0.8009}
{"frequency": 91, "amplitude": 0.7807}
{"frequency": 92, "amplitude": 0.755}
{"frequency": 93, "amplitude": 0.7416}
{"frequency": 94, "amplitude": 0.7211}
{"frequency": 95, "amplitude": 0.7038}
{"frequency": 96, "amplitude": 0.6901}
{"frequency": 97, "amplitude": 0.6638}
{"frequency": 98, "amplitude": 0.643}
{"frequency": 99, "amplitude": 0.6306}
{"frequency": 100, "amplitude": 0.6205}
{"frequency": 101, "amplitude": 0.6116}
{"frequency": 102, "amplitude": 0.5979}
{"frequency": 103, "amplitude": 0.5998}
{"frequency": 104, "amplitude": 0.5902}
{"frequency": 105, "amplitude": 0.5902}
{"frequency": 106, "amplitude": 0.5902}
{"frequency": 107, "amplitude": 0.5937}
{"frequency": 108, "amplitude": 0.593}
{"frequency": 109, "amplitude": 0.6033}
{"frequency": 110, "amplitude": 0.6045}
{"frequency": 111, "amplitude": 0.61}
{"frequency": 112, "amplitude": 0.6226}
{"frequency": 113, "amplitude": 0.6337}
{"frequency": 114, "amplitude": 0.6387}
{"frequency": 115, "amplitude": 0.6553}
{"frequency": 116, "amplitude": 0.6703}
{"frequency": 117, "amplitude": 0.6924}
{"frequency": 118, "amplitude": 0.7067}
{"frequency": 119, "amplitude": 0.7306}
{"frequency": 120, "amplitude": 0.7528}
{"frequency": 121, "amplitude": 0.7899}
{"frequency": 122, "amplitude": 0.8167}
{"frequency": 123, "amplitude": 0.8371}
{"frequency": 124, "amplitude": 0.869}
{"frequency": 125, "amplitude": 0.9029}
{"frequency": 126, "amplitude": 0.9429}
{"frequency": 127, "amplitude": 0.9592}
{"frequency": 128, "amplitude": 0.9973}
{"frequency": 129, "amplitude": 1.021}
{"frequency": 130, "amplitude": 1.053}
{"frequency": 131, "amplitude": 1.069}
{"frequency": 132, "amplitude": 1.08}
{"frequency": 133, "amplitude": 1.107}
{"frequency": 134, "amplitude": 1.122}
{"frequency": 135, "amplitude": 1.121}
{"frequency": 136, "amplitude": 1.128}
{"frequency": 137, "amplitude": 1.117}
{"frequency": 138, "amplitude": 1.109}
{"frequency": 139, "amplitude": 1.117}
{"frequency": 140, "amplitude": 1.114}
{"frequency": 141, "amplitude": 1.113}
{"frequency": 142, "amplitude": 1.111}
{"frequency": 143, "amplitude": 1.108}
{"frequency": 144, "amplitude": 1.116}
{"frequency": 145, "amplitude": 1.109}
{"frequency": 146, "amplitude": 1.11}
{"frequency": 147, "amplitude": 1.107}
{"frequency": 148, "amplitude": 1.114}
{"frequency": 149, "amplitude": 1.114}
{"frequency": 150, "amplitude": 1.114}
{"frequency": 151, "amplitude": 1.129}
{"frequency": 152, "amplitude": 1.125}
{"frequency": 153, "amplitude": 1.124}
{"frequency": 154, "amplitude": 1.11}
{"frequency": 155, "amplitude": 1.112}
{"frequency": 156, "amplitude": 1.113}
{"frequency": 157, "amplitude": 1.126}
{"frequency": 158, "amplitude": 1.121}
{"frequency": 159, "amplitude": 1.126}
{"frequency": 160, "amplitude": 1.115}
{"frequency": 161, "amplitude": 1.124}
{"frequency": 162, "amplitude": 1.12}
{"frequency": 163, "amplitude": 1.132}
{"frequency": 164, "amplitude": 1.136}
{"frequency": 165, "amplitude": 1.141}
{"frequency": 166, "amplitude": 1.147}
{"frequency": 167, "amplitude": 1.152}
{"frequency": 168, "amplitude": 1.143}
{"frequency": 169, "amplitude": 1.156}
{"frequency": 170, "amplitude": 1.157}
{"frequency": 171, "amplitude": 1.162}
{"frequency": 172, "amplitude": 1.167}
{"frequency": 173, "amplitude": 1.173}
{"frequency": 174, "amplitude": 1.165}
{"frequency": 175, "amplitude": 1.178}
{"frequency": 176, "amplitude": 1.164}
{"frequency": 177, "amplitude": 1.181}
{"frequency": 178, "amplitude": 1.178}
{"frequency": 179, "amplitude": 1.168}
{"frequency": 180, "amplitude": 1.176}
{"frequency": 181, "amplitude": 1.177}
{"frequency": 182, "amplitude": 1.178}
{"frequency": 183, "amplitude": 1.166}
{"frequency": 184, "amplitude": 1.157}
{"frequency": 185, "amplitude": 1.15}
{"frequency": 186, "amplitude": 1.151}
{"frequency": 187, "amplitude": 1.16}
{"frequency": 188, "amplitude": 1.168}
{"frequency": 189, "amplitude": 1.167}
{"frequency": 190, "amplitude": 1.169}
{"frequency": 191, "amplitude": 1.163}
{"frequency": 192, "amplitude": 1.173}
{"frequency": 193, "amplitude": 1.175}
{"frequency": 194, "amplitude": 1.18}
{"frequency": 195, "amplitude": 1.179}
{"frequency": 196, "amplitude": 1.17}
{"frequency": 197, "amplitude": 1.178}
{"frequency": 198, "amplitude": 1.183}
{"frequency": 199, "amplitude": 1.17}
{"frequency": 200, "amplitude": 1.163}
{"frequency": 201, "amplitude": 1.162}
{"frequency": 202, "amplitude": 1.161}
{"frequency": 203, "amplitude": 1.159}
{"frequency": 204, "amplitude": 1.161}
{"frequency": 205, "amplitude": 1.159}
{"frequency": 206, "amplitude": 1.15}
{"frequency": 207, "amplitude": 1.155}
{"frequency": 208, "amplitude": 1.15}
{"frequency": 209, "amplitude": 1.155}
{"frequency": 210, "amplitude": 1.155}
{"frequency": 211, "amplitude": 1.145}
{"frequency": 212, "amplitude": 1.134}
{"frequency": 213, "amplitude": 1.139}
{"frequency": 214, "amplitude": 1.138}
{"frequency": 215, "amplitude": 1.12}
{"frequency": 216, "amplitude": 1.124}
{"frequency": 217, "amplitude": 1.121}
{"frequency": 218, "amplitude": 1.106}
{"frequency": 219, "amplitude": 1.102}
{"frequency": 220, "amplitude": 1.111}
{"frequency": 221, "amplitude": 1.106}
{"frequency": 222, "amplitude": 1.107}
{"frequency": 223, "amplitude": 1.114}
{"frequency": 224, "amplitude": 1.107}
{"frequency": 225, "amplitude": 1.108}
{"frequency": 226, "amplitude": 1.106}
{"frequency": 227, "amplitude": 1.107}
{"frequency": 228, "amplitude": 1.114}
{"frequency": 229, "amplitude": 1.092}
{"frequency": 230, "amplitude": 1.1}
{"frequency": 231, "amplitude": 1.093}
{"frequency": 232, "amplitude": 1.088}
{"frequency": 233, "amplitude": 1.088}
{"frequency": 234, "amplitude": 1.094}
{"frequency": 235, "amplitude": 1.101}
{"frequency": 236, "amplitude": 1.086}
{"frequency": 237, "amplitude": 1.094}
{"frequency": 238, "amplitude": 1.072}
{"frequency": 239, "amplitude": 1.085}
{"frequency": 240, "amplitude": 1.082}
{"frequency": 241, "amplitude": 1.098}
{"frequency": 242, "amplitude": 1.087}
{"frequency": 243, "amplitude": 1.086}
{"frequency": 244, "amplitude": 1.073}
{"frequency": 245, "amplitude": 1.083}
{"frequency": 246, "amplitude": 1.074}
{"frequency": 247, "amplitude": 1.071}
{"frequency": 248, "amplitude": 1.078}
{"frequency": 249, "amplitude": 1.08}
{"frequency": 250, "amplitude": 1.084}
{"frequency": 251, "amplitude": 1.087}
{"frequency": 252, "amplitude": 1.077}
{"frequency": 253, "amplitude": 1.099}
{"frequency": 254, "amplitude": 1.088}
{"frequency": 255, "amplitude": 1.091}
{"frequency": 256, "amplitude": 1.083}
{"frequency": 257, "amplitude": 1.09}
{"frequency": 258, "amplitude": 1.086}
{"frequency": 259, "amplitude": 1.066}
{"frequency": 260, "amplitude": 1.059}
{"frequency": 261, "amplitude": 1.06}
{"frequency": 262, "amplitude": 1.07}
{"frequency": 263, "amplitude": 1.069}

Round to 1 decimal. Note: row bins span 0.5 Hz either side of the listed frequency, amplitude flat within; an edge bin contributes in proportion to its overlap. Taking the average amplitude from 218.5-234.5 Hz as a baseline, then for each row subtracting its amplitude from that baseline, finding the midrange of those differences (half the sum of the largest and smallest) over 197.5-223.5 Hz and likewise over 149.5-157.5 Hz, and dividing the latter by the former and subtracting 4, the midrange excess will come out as -3.6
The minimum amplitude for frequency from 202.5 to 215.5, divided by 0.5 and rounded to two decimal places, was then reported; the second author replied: 2.24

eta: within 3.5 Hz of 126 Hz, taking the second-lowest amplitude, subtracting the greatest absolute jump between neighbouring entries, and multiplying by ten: 8.3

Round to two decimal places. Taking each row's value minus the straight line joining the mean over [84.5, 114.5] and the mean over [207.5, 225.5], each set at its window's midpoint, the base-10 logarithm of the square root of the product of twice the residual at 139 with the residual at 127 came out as -0.51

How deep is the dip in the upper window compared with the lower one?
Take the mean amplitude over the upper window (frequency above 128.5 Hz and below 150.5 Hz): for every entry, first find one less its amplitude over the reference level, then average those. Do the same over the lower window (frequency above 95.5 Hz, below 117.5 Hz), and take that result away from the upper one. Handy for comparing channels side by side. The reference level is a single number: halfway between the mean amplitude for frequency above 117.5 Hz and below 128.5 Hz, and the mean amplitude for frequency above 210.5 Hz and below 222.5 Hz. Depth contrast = -0.49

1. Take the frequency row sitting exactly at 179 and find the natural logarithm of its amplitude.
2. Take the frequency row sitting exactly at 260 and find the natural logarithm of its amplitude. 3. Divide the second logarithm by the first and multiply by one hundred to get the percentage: 37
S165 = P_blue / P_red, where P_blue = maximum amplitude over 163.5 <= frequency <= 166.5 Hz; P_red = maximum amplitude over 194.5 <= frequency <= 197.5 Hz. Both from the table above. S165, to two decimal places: 0.97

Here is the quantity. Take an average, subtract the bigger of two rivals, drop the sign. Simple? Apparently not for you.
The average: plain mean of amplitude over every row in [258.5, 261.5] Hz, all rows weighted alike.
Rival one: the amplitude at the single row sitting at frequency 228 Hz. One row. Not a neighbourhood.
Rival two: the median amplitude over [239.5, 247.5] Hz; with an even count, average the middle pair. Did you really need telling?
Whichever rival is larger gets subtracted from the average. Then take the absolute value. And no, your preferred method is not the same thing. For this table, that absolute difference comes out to 0.052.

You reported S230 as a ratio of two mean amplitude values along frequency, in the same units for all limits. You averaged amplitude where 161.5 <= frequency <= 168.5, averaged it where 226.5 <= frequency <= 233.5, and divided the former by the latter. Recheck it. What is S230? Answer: 1.04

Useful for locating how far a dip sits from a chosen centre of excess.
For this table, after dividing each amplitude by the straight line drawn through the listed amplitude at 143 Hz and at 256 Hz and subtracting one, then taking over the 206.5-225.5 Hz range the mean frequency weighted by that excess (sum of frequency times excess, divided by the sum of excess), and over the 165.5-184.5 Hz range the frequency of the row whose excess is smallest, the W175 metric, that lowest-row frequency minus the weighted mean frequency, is -45.4 Hz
